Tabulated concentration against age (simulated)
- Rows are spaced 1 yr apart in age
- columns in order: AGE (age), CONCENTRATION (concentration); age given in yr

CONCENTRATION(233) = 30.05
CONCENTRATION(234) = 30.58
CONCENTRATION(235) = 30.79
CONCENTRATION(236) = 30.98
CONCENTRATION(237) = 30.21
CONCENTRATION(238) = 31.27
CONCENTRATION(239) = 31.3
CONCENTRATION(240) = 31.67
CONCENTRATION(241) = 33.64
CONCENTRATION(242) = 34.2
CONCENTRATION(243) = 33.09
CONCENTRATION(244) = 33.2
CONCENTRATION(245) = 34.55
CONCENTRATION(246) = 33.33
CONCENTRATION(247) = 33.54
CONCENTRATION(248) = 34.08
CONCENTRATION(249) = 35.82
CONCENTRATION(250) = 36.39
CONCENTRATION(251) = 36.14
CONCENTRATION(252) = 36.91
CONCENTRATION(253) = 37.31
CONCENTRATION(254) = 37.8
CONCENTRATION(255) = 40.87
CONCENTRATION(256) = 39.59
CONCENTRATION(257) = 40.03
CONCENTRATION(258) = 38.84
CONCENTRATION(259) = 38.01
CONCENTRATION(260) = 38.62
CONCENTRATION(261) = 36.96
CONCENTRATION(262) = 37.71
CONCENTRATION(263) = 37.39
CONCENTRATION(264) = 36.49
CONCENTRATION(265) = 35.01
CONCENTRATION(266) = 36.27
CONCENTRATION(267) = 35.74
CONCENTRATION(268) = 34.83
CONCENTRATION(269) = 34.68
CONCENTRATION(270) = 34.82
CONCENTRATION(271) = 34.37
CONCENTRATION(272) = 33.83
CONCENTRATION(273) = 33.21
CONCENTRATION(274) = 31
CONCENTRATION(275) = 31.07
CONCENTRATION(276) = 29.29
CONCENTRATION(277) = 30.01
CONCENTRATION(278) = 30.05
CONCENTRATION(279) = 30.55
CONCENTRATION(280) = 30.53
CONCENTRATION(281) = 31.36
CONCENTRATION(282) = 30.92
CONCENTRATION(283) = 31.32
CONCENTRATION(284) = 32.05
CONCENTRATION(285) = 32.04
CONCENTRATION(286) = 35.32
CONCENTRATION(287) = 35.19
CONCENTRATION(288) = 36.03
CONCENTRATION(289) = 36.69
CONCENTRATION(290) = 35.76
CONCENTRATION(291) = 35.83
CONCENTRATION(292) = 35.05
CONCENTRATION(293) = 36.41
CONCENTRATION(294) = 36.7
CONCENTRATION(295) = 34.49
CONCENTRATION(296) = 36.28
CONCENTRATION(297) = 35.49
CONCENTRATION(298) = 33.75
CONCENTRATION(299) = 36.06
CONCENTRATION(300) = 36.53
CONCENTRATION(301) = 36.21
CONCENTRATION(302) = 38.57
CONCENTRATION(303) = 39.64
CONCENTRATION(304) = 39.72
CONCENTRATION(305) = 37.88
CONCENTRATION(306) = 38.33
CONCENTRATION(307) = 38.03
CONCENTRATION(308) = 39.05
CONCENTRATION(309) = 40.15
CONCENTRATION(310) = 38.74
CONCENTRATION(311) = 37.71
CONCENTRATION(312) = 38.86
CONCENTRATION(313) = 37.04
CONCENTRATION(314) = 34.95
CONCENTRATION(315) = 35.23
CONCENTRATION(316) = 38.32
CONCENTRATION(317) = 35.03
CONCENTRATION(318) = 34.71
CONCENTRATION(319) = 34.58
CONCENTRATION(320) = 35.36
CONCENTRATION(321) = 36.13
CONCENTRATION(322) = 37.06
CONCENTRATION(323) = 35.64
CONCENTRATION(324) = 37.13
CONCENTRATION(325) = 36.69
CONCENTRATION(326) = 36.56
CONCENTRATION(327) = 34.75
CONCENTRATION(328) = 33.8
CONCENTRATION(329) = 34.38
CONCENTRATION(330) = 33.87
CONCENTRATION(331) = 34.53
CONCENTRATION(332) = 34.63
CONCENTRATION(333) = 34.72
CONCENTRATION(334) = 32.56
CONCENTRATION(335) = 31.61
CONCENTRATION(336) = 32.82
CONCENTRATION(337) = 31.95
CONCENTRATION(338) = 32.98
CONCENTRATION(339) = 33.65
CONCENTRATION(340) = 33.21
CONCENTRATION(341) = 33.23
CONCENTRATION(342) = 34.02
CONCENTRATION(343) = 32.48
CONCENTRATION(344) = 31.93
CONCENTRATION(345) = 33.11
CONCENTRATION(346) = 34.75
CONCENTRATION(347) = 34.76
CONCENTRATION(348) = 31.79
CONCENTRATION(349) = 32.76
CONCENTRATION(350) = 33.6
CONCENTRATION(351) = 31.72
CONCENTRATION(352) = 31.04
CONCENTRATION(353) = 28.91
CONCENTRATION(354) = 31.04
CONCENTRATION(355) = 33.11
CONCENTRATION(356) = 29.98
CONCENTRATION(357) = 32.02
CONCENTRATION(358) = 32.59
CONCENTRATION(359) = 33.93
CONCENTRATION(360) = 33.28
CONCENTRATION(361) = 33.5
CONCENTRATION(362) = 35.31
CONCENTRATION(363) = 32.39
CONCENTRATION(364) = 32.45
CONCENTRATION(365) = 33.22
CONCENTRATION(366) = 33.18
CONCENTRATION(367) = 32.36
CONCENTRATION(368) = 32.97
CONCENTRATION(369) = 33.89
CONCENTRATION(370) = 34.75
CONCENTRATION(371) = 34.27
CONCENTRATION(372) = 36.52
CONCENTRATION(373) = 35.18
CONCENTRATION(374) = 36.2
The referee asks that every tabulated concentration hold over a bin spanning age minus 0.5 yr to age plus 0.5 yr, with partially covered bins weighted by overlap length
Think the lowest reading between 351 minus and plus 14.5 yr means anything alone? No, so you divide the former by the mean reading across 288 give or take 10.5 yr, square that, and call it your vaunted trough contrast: 0.73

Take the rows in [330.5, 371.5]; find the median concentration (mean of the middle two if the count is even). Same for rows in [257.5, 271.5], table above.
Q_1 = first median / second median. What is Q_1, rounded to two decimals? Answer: 0.91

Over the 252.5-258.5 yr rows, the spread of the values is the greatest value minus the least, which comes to 3.6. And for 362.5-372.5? 4.2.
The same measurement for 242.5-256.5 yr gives 7.8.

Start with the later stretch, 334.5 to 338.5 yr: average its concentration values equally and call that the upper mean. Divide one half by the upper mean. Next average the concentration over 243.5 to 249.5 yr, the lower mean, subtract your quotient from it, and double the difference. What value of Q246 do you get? 68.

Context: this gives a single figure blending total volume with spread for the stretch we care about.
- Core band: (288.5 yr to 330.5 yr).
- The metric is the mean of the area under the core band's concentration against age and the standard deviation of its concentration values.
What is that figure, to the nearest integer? 767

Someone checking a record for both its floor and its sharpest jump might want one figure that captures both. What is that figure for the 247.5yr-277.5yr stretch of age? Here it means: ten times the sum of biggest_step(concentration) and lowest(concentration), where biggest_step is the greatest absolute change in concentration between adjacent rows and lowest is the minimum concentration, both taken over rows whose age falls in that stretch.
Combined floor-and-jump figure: 324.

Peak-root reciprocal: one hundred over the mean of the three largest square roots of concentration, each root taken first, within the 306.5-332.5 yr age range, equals 15.9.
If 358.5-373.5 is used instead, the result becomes 16.7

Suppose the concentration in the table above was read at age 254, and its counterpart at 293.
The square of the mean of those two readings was 1377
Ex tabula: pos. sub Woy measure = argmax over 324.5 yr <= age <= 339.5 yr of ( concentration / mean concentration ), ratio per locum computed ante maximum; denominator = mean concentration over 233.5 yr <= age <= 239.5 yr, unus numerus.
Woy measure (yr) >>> 325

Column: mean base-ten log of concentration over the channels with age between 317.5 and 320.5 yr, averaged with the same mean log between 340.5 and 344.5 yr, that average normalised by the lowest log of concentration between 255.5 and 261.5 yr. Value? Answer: 0.98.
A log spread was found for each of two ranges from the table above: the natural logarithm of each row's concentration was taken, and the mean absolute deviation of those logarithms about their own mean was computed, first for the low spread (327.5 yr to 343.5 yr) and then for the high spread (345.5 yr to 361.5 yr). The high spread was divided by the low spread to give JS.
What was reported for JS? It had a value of 1.70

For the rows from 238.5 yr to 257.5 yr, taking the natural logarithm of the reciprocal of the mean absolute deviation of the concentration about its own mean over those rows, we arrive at -0.8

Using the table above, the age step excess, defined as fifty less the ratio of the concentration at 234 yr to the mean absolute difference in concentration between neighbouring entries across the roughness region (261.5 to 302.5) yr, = 15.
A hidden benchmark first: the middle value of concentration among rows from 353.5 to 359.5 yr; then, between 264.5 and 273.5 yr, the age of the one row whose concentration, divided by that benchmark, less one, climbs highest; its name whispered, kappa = 266 yr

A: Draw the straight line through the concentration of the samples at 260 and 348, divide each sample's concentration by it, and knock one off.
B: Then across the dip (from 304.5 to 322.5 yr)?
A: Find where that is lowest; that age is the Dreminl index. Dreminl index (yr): 314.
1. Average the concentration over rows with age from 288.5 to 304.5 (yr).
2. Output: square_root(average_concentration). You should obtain 6.0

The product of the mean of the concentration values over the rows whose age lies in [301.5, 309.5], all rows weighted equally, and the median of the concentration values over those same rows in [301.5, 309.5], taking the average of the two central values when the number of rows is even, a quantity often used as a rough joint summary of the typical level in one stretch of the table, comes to 1511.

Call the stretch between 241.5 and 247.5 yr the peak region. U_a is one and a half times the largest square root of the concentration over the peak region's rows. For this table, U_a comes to 8.82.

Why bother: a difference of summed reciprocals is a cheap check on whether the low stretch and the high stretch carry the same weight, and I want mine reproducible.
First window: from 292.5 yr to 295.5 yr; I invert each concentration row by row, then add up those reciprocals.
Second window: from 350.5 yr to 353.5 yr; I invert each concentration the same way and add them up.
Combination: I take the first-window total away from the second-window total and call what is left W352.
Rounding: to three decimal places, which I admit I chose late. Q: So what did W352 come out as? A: 0.015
